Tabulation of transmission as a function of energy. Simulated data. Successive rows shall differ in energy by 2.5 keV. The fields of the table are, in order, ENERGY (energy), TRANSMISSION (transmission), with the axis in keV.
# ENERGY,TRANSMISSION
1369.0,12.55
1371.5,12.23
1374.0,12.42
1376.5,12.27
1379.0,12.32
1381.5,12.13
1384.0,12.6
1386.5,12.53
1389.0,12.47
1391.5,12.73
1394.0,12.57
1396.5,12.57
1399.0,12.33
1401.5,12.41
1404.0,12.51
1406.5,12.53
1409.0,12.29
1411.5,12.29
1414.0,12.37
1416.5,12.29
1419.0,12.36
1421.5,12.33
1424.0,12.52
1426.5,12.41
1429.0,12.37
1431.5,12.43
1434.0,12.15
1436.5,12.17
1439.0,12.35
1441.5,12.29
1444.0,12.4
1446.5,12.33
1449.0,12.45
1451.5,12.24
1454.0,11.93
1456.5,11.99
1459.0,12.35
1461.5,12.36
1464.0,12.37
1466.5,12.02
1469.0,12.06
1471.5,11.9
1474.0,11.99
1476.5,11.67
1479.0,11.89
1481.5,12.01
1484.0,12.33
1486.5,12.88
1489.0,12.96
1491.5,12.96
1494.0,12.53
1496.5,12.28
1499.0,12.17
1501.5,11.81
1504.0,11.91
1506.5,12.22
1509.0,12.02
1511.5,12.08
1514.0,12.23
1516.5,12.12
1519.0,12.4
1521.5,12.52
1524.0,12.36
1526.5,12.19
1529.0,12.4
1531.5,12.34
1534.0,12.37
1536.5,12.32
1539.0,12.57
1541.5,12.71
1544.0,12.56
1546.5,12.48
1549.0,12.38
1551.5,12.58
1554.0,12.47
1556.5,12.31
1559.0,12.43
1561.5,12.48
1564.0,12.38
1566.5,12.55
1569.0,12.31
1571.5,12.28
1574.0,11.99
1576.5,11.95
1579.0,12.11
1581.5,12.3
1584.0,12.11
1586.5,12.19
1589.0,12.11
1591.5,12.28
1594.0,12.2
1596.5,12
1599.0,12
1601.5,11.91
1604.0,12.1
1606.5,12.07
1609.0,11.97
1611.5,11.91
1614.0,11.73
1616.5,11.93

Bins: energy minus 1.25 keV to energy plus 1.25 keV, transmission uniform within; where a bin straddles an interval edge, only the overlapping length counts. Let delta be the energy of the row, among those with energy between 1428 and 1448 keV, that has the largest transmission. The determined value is 1431.5 keV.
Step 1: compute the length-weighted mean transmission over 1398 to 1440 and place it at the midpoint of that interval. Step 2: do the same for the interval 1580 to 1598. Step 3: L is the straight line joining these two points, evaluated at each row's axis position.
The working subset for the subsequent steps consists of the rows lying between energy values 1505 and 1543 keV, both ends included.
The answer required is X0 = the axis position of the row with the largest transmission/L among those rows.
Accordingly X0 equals 1541.5 keV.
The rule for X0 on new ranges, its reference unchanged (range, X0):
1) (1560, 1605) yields 1566.5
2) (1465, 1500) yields 1491.5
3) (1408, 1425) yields 1424.0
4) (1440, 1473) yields 1449.0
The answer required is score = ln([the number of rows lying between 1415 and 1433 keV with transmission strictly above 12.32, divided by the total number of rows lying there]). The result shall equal -0.15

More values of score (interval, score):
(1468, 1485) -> -1.95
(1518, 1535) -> -0.15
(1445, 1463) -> -0.56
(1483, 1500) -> -0.34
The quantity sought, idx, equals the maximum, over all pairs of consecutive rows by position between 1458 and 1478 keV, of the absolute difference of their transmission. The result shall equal 0.35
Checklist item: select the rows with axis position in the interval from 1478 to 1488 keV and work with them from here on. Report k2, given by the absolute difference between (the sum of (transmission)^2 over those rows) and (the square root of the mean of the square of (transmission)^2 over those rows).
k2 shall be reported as 452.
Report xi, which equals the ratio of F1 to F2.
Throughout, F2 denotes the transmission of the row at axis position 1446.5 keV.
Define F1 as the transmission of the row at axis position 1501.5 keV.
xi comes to 0.96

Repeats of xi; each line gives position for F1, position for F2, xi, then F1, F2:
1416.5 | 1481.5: 1.02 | 12.29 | 12.01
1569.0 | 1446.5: 1.00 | 12.31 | 12.33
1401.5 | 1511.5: 1.03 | 12.41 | 12.08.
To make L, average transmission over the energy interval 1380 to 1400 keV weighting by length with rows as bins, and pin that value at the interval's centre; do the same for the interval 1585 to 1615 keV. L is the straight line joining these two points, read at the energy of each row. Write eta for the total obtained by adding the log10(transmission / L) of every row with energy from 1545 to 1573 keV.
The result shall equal 0.11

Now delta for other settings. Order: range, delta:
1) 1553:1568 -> 1566.5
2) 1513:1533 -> 1521.5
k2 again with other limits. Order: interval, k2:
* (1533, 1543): 468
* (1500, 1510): 431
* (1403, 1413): 462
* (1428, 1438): 452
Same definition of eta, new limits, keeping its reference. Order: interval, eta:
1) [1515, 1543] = 0.08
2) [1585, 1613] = 0.01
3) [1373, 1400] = -0.02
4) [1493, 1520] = -0.03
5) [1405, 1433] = -0.02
